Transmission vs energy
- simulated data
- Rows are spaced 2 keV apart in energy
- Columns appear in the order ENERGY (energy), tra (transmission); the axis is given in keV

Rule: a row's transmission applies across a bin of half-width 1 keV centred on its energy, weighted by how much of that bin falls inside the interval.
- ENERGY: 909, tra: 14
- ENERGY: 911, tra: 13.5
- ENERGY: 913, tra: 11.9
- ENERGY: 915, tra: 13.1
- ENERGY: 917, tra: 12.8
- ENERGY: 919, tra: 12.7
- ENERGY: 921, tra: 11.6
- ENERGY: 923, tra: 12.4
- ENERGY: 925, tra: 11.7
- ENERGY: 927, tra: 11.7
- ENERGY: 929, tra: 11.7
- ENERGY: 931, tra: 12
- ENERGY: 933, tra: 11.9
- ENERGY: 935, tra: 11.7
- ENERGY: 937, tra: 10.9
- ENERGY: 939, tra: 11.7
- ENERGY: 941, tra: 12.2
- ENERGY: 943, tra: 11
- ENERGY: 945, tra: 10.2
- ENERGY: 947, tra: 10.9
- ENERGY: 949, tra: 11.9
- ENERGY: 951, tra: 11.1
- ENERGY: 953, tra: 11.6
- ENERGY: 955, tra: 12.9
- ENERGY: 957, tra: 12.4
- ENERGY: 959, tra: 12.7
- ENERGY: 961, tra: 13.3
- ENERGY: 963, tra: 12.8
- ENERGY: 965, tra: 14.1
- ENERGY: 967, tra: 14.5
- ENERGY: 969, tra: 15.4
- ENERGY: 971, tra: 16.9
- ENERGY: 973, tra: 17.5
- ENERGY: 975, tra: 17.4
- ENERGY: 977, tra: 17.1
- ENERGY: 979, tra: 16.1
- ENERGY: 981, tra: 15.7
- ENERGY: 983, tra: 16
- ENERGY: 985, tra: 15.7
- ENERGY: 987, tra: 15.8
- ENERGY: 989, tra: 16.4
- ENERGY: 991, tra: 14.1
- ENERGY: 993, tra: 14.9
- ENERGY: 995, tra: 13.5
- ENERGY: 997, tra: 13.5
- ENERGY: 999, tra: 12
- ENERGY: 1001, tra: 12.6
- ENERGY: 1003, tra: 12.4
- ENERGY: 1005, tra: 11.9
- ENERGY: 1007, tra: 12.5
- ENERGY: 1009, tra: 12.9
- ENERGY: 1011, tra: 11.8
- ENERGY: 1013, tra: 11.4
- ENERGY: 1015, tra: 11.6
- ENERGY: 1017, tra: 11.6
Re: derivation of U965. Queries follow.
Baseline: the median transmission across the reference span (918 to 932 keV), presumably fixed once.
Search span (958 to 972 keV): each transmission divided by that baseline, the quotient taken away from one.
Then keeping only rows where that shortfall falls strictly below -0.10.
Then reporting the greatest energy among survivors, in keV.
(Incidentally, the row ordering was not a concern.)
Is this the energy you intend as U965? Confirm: 971 keV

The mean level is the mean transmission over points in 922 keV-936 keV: 11.9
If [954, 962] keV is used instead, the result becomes 12.8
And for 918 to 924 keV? 12.2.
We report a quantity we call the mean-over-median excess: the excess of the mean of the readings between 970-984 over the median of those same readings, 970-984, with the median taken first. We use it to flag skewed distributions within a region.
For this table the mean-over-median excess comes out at -0.23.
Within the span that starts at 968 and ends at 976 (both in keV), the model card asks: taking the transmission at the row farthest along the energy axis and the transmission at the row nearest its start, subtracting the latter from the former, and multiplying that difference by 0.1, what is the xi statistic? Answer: 0.20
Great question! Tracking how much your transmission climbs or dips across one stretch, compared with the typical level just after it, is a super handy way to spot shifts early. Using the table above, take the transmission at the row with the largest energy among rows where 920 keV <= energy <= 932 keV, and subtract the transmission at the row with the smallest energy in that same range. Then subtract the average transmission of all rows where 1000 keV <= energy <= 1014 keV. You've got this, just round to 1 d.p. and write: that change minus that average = -11.8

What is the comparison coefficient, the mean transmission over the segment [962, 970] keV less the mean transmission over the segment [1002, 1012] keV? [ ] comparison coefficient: 1.9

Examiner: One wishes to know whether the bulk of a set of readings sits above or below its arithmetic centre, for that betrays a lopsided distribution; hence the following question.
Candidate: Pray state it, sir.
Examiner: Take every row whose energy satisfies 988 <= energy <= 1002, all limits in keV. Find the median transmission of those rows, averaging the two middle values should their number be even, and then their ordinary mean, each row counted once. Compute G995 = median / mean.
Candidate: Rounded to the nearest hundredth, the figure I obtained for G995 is 0.97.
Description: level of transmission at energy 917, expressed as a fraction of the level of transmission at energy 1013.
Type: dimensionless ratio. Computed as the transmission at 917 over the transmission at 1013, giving 1.12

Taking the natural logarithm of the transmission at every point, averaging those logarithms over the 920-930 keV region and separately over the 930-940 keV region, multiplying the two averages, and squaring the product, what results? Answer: 37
